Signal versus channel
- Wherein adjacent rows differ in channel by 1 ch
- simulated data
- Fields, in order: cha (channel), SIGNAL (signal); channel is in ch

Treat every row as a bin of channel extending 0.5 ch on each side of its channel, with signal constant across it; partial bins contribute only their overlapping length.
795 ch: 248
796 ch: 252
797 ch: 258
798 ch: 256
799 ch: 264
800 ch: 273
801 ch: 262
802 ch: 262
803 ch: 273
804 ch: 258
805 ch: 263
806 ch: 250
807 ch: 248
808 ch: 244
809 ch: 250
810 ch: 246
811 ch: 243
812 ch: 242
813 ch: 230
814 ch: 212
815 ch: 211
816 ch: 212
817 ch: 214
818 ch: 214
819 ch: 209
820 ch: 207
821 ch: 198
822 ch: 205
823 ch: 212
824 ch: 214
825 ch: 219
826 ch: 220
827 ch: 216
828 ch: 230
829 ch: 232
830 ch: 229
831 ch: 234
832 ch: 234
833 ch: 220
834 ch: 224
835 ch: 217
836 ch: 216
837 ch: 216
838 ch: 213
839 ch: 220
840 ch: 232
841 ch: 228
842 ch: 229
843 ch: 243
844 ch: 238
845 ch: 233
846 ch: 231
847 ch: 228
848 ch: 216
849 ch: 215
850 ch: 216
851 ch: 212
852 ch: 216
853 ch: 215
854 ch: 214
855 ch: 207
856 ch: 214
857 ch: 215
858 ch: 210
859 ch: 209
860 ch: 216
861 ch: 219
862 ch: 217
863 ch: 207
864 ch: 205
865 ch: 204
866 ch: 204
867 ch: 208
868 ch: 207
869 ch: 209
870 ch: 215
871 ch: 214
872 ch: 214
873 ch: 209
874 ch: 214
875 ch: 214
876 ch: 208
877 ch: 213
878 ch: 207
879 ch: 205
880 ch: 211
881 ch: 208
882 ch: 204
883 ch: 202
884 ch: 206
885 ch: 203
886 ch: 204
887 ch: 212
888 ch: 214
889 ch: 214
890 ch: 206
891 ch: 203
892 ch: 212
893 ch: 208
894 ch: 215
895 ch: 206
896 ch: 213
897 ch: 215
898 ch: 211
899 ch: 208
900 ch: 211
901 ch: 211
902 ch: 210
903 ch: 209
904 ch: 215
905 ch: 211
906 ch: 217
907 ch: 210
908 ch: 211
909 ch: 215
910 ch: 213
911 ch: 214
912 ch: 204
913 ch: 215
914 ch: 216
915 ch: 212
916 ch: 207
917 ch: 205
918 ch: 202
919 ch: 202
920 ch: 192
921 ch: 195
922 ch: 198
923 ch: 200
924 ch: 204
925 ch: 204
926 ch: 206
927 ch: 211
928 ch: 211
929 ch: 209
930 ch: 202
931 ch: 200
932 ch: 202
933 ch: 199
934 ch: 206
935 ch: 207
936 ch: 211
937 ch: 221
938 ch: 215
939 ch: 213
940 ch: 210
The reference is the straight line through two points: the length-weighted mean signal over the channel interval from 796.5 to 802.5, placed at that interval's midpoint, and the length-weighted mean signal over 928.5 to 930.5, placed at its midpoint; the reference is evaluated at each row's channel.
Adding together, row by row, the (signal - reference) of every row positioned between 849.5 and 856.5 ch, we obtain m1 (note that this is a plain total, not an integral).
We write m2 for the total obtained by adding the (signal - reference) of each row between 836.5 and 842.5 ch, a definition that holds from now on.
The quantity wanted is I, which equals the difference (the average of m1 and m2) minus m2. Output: -24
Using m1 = -179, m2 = -132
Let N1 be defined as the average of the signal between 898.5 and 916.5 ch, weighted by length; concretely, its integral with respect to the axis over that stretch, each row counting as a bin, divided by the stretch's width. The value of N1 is 212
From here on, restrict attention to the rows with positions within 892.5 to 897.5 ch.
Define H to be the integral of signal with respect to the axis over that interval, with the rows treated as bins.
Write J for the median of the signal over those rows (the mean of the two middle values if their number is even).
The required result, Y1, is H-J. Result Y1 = 844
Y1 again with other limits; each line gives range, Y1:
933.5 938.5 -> 849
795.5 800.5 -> 1045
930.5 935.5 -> 812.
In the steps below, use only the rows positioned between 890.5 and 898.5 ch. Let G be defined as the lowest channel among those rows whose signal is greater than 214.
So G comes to 894 ch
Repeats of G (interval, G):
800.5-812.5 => 801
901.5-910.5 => 904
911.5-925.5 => 913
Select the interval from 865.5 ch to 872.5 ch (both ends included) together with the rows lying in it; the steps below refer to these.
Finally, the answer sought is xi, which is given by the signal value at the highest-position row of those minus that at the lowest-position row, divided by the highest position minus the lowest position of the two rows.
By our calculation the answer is 2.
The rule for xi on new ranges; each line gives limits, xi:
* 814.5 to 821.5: -2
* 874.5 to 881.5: -1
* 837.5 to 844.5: 4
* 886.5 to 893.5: -1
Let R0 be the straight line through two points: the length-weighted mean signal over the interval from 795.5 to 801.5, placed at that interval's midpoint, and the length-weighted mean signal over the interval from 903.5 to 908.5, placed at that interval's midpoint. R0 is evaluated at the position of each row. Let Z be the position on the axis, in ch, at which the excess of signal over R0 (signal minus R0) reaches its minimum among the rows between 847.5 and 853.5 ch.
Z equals 851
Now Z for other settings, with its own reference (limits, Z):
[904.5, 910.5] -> 907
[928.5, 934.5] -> 933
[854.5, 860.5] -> 855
